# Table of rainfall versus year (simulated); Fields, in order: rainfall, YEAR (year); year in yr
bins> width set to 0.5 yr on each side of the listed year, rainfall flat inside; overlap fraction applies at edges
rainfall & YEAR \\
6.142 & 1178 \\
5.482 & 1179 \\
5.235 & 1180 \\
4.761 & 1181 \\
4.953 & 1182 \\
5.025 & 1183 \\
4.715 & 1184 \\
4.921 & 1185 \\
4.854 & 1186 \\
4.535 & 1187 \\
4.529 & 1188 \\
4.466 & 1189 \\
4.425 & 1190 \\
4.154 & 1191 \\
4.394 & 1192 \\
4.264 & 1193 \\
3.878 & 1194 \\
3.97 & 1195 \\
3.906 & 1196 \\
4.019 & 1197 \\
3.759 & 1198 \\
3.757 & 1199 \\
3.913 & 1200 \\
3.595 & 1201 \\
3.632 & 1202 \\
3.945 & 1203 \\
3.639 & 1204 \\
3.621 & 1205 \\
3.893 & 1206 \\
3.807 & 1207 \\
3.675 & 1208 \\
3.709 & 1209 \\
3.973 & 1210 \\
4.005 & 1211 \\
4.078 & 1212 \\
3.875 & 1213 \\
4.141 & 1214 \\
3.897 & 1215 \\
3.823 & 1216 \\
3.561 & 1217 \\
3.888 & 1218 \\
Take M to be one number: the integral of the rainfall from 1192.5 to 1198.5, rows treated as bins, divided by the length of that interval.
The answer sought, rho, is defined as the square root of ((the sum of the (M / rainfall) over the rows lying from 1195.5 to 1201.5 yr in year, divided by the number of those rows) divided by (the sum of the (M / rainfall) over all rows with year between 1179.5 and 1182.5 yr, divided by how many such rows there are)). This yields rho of 1.14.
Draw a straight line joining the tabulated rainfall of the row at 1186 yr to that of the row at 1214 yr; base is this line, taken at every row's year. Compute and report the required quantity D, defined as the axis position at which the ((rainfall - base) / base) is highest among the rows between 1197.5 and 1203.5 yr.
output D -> 1203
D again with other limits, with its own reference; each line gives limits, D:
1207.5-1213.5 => 1212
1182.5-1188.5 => 1183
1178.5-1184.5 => 1179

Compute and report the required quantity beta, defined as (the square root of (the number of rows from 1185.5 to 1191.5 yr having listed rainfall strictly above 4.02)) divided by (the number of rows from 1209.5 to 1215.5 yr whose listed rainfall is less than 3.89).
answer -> 2.4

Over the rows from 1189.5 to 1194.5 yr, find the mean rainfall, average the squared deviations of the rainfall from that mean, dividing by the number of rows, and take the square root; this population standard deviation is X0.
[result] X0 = 0.20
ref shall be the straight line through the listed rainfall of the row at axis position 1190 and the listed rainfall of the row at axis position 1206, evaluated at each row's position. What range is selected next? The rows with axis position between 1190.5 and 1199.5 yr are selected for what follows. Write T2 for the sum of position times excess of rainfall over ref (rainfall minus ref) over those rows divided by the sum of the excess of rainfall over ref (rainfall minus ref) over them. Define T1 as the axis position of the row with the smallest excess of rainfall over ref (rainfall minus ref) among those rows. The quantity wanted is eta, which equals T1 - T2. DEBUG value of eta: -1.9 yr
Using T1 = 1194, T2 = 1195.9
